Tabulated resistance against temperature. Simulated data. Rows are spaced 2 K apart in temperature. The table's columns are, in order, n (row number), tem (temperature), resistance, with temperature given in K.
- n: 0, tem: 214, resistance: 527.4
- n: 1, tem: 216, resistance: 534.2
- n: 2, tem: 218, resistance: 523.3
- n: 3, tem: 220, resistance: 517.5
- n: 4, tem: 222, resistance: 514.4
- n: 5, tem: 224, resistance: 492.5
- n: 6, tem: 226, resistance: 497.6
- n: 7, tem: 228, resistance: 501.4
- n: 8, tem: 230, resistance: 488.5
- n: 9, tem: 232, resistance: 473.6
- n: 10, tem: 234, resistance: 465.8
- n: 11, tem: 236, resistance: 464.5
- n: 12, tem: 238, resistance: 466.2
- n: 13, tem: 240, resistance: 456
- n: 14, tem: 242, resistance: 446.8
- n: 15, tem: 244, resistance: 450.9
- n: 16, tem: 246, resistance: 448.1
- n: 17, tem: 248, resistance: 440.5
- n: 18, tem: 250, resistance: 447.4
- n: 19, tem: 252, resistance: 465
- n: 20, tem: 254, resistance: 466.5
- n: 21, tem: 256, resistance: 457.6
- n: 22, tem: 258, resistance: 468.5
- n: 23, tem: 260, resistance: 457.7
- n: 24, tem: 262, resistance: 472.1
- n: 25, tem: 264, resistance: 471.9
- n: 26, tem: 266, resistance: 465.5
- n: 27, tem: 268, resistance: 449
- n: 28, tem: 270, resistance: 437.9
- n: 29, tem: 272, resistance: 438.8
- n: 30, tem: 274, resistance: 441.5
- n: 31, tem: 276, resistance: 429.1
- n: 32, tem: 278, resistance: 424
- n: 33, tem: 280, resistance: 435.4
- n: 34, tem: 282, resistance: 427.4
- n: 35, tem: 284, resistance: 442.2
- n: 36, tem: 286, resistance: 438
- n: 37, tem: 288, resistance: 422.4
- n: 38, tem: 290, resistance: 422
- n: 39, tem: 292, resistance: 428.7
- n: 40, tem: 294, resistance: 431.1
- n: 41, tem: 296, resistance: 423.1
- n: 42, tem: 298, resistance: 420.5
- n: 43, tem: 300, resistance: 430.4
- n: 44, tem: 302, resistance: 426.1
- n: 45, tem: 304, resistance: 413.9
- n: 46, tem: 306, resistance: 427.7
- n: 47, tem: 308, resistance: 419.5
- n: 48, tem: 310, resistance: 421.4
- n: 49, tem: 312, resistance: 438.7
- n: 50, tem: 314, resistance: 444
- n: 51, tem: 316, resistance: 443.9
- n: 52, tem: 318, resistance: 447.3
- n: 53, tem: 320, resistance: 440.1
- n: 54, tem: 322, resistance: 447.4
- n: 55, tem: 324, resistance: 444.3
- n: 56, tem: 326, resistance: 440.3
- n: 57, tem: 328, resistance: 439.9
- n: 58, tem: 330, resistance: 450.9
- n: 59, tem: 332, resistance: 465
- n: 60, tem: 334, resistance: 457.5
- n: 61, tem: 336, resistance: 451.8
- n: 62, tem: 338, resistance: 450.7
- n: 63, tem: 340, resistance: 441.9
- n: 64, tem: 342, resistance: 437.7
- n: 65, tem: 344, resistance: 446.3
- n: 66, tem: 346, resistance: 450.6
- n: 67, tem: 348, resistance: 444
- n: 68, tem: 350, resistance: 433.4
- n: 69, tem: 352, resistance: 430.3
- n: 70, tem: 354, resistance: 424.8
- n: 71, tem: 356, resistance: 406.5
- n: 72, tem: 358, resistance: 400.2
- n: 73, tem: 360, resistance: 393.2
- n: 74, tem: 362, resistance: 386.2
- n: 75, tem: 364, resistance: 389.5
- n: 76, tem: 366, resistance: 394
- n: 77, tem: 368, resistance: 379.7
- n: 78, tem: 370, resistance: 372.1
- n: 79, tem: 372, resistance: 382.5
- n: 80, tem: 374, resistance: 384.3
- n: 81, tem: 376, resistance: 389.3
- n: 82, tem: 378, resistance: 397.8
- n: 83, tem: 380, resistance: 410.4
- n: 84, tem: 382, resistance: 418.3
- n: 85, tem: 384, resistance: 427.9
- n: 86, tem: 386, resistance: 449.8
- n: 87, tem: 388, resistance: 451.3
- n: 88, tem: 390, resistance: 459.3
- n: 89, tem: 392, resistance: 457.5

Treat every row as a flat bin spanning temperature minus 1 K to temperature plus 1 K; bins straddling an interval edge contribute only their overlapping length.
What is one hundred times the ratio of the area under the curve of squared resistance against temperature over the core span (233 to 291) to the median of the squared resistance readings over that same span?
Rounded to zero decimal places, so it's 5828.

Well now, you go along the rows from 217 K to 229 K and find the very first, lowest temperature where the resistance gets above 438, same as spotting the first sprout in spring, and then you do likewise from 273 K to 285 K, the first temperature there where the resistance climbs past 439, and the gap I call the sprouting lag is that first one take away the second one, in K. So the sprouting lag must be -56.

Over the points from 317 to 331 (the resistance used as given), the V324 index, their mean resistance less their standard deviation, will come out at 440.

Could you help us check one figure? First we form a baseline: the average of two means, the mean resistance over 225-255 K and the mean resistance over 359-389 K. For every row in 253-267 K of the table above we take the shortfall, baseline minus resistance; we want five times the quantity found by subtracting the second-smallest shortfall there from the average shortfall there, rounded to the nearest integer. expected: 31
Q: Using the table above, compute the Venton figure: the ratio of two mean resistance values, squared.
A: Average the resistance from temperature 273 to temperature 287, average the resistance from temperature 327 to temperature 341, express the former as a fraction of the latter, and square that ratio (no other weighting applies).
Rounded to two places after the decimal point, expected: 0.93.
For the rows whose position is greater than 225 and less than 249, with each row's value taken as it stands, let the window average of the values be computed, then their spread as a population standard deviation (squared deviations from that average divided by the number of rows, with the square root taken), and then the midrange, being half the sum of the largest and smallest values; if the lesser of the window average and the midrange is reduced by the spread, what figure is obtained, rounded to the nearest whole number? 447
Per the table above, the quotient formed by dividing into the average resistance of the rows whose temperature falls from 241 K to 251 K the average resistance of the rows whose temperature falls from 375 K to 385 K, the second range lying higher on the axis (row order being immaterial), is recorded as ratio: 1.09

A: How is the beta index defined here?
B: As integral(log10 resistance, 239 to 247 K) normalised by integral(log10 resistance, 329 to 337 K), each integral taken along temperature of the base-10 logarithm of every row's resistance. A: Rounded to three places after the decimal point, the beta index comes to 0.998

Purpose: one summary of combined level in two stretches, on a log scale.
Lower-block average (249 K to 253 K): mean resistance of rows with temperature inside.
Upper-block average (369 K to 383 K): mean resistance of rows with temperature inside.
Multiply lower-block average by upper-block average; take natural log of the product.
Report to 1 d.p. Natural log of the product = 12.1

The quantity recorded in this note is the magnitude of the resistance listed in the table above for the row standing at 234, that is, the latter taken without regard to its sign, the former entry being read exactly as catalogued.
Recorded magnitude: 466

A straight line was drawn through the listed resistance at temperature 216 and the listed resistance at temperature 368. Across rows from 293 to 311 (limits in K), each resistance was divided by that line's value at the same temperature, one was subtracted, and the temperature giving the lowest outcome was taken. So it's 304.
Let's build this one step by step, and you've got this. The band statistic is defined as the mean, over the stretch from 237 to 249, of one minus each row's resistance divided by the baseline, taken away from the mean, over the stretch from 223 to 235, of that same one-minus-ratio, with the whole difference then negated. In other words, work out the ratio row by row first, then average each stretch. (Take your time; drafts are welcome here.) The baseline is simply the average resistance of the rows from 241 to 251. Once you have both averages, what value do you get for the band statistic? 0.08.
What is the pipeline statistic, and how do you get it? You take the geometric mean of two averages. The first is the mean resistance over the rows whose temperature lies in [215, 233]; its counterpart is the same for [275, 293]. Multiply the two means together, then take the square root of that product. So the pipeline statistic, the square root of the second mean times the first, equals 466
